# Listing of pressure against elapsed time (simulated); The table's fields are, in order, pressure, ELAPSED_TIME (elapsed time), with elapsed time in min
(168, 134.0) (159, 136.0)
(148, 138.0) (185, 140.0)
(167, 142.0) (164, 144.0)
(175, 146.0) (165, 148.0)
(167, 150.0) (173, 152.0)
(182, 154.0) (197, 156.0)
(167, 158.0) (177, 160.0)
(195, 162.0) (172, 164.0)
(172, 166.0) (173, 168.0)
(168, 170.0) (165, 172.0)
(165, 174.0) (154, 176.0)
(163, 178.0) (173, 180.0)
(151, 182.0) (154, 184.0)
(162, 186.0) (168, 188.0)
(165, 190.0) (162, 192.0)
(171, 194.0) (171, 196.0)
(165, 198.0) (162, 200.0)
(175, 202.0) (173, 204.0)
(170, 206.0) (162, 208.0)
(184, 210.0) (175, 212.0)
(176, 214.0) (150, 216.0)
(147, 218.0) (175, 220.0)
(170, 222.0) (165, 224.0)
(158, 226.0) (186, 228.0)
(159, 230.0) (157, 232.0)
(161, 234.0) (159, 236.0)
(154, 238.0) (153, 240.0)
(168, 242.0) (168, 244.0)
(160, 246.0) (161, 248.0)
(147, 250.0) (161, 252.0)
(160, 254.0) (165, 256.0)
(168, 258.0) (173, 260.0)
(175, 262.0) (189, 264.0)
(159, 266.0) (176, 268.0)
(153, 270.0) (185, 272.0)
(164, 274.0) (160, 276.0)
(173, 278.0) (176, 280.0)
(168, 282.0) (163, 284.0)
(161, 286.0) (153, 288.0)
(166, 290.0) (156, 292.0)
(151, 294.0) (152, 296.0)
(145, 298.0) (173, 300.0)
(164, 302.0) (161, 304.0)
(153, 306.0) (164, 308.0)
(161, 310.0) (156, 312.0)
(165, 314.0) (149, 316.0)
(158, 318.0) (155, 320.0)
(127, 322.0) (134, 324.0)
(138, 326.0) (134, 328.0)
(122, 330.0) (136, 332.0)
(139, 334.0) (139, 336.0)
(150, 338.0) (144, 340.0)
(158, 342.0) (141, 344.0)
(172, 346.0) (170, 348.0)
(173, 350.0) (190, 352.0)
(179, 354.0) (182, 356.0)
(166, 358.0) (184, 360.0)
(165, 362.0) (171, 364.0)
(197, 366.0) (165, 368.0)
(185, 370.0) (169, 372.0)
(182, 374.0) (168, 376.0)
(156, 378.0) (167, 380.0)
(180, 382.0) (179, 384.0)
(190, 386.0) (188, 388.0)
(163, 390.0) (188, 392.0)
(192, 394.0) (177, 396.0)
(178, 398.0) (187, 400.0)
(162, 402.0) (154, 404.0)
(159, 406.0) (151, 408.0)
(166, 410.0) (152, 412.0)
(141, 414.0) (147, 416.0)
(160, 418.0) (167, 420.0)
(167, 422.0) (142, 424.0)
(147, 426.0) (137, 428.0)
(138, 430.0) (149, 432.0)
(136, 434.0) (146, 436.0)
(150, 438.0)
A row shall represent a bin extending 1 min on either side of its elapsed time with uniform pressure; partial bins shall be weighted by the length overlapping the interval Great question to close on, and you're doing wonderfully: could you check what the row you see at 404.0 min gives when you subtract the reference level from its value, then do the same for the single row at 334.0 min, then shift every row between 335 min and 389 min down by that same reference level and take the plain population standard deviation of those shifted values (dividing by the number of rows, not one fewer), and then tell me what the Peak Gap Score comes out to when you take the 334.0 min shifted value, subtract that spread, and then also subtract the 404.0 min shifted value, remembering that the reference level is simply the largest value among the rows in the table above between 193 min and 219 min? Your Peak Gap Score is -30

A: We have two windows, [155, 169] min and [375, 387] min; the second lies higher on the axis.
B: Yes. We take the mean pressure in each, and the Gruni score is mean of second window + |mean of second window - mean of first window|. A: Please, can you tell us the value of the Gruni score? 179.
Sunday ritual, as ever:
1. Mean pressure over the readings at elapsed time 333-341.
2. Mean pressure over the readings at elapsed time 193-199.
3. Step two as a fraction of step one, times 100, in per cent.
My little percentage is 118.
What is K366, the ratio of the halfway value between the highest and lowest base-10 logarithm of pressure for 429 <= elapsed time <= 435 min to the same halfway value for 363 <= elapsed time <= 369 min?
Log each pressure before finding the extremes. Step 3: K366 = 0.95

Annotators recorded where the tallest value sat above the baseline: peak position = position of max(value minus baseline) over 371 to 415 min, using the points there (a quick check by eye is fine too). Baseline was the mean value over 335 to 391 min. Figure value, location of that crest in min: 394.0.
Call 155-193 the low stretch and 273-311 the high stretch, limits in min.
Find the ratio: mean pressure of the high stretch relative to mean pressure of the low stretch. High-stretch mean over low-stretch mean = 0.96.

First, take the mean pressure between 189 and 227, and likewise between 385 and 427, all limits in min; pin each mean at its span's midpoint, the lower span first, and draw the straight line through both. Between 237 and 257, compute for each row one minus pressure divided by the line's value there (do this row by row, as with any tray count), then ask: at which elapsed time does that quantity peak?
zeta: 250.0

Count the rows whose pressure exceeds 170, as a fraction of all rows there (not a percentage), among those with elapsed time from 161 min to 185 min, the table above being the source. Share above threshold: 0.4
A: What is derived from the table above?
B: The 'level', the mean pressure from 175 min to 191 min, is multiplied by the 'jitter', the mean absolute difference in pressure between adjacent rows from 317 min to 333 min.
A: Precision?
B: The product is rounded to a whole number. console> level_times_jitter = 1659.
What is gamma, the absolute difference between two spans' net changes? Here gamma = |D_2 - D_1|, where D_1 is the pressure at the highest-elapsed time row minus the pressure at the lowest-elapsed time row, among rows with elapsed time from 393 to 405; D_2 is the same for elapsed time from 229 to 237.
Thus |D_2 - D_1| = 38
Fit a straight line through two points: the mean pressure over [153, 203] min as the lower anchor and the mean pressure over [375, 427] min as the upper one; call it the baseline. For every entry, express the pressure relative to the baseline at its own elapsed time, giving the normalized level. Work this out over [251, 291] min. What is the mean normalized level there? 1.00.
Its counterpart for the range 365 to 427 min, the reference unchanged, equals 1.01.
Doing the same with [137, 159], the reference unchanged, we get 1.01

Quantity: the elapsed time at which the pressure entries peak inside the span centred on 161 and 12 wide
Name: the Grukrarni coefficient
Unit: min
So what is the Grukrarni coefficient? 156.0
